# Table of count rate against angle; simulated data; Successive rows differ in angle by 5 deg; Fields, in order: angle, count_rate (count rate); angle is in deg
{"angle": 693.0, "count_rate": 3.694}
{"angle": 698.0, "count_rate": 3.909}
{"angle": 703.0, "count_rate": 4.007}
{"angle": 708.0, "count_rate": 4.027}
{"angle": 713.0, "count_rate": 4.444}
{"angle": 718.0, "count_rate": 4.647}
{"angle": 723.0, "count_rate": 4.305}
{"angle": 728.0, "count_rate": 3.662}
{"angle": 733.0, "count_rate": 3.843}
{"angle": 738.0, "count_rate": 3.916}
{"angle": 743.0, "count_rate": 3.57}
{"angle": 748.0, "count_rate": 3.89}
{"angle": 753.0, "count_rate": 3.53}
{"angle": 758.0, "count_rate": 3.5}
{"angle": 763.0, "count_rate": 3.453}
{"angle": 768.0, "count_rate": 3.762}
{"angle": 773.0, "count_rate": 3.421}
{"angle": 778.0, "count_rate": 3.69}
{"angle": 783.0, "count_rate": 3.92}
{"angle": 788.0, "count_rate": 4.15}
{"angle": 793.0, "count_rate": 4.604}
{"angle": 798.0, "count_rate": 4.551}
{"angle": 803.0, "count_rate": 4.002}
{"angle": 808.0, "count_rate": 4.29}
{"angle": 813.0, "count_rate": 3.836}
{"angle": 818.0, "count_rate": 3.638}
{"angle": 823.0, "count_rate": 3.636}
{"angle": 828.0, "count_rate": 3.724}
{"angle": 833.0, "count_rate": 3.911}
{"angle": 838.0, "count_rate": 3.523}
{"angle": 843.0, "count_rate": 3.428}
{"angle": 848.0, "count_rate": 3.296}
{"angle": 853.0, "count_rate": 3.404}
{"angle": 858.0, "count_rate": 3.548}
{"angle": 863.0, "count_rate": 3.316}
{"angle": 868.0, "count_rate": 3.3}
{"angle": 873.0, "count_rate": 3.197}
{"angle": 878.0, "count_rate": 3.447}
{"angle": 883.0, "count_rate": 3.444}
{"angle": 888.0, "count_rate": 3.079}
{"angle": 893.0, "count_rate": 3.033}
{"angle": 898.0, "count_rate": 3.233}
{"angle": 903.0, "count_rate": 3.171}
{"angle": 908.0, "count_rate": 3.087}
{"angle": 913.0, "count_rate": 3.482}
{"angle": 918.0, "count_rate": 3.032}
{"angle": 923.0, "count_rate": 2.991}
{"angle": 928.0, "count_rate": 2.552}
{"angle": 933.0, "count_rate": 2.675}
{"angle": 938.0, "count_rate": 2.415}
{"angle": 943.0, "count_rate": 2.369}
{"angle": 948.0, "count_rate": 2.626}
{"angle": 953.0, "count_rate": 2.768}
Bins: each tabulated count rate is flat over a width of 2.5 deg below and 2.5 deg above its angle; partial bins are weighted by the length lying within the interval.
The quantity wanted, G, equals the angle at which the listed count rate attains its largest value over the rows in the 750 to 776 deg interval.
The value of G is 768.0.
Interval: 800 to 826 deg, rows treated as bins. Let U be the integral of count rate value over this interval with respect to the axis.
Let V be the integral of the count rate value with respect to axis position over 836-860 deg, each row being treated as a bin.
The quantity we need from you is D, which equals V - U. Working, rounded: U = 101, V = 82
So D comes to -19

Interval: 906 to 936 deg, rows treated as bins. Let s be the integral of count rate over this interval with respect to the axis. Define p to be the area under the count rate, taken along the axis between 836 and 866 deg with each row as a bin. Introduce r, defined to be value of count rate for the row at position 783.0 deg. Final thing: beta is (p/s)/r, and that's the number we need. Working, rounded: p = 102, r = 3.92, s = 89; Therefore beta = 0.29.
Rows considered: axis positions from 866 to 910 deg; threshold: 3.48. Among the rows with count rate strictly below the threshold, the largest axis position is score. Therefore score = 908.0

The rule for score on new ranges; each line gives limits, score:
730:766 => 763.0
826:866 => 863.0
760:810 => 773.0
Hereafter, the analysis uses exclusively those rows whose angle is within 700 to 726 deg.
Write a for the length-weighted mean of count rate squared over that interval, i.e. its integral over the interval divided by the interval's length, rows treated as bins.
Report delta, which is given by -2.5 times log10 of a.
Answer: -3.15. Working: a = 18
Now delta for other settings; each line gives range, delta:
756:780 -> -2.76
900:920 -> -2.53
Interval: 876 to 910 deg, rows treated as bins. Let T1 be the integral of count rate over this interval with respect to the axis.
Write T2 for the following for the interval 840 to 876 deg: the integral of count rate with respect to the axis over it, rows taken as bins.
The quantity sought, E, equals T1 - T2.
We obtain -12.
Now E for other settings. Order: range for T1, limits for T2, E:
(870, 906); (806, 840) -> -13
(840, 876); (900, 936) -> 13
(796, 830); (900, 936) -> 26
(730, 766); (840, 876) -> 11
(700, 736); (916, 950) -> 58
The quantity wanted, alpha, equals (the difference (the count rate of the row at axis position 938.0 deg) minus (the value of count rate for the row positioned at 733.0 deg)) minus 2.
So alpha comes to -3.4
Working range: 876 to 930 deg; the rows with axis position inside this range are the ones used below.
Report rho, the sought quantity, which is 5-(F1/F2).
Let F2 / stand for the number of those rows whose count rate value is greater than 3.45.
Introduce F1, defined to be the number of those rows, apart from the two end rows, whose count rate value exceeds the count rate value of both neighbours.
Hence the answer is 3.00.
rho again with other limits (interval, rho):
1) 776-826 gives 4.80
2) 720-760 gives 4.75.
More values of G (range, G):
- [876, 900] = 878.0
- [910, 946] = 913.0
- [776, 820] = 793.0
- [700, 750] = 718.0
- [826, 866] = 833.0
